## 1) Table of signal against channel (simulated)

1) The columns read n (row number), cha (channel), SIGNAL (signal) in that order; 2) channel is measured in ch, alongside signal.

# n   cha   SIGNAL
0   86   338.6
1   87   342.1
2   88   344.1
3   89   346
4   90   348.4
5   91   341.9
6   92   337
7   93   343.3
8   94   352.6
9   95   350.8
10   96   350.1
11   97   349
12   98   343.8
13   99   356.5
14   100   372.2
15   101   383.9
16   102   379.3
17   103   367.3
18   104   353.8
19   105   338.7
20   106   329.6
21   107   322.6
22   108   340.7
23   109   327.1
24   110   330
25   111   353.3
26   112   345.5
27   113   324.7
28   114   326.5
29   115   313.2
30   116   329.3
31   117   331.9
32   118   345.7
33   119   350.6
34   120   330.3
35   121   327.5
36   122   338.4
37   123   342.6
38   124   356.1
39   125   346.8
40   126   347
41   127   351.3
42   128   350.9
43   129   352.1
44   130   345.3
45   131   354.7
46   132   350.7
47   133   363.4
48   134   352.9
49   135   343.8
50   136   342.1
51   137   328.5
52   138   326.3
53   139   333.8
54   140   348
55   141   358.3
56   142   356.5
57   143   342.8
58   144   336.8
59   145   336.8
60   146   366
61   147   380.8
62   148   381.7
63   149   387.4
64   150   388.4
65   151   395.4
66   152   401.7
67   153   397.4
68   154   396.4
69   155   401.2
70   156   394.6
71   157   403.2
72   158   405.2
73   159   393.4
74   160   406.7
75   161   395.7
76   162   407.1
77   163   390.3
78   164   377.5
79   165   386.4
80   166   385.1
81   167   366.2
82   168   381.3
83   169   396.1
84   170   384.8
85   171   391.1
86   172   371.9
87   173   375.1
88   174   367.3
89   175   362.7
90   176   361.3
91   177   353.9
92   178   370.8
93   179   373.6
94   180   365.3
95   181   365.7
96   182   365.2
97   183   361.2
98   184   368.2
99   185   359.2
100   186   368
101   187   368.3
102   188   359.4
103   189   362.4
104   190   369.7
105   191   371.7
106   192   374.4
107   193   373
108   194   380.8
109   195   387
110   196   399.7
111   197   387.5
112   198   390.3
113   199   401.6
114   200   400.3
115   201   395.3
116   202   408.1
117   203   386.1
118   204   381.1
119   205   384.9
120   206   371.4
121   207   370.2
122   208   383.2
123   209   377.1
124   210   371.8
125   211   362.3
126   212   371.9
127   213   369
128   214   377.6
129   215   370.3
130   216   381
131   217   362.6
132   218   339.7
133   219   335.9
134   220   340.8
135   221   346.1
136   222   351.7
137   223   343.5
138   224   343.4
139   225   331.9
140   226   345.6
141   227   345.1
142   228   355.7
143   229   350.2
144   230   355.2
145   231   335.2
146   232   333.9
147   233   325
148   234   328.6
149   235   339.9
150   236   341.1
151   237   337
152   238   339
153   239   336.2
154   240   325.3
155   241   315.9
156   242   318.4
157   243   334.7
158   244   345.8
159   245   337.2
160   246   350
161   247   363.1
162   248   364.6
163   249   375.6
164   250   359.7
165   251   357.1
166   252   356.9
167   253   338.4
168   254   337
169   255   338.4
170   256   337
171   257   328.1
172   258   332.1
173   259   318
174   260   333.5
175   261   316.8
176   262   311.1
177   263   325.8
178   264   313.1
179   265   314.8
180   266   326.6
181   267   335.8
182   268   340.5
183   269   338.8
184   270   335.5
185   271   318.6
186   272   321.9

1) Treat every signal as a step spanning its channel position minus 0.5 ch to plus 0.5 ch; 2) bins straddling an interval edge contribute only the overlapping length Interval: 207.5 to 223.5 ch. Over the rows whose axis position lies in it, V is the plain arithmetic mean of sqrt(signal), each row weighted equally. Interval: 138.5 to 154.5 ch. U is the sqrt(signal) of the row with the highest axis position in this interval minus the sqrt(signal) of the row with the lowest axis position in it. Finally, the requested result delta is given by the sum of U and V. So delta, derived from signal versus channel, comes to 20.6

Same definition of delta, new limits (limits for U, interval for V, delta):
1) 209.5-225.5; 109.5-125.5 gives 17.3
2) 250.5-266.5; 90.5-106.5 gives 18.0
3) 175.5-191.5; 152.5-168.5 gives 20.1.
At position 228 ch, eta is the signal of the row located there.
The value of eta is 355.7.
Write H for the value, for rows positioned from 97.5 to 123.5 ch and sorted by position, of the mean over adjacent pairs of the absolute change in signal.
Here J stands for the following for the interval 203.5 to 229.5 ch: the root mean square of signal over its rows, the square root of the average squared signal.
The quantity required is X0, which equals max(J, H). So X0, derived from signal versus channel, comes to 361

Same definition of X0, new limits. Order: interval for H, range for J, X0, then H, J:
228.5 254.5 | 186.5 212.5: 381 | 7.8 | 381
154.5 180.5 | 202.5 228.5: 362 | 9.7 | 362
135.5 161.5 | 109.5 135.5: 343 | 7.9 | 343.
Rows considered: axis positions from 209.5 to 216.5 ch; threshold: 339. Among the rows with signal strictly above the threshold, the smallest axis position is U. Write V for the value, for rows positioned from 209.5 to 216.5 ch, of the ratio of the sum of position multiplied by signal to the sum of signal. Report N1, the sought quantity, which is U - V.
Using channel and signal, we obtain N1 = -3.0 ch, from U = 210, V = 213.0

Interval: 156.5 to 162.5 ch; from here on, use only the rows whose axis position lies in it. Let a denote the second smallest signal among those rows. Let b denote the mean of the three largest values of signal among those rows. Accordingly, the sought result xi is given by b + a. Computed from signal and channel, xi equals 802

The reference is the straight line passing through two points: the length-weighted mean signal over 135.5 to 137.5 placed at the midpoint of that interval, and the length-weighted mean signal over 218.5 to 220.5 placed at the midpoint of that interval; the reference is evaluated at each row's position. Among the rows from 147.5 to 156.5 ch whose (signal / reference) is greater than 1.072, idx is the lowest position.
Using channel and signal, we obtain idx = 148 ch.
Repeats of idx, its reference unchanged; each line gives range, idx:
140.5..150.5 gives 146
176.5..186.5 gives 178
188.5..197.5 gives 189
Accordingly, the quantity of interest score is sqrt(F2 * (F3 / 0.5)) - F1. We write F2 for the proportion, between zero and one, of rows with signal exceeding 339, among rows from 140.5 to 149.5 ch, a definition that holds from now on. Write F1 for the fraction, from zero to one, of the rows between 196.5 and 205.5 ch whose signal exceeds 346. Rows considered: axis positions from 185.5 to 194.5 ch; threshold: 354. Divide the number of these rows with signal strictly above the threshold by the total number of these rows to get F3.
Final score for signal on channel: 0.2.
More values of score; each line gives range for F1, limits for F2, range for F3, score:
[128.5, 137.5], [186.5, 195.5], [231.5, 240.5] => -0.6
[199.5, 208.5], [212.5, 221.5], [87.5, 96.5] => -1.0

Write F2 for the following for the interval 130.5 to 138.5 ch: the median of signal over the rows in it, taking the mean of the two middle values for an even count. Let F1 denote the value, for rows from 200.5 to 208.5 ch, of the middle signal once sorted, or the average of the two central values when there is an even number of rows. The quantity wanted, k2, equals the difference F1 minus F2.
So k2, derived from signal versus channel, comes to 37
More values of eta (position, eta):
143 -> 342.8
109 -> 327.1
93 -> 343.3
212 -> 371.9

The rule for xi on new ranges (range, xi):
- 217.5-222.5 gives 686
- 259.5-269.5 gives 651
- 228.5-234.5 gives 675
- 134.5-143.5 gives 683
